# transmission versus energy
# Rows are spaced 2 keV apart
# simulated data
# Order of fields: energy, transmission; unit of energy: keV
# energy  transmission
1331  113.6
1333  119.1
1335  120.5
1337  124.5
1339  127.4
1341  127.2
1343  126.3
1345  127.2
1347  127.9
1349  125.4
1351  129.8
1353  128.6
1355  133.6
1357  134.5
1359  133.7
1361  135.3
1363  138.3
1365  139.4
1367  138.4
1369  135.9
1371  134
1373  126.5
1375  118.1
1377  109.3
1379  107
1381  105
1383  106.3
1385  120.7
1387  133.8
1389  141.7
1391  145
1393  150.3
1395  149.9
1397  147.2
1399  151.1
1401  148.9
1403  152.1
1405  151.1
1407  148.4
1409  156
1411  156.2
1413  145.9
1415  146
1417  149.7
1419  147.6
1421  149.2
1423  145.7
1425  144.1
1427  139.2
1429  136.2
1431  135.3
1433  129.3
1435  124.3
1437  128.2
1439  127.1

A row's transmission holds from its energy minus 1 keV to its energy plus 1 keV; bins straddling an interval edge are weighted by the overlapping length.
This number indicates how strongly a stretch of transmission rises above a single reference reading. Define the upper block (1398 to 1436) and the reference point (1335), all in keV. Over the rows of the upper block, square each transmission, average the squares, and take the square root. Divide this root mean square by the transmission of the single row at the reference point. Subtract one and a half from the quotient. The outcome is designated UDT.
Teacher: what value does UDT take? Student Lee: -0.29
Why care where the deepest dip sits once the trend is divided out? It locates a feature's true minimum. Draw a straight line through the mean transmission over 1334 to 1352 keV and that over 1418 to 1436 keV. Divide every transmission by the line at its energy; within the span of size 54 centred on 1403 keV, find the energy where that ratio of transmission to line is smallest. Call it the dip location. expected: 1381 keV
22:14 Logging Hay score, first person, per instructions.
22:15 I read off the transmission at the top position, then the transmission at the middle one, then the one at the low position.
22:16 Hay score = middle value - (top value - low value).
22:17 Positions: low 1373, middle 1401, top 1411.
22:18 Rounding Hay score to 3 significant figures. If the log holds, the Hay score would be 119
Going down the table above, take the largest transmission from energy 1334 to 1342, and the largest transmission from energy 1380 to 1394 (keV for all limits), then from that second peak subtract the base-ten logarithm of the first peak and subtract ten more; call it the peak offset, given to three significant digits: 138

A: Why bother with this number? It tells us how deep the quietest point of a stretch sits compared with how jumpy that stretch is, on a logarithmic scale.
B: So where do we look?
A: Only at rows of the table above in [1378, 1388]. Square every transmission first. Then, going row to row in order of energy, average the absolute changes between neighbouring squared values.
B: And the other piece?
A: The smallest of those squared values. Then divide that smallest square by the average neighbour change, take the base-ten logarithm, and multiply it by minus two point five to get -2.0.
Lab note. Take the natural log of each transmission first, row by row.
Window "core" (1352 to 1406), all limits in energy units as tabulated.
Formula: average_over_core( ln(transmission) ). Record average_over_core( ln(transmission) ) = 4.89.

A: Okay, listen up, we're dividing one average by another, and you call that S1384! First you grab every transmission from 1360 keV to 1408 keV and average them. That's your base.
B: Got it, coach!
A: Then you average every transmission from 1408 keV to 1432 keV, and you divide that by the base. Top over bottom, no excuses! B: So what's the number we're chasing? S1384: 1.08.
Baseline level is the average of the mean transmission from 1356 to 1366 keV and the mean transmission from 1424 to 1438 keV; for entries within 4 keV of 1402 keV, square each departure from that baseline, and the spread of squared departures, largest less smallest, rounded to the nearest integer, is 99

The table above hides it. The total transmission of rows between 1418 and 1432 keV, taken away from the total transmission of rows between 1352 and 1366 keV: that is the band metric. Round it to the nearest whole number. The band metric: -54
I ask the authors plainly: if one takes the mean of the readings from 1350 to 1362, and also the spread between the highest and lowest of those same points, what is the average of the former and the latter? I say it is 69.6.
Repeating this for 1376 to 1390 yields 77.2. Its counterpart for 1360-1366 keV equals 70.9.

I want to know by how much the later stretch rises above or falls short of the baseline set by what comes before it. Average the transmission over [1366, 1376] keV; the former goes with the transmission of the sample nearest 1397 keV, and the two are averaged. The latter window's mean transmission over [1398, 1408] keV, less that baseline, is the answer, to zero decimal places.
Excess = 11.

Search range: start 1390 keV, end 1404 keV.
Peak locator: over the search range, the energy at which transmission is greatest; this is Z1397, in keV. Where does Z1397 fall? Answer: 1403 keV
